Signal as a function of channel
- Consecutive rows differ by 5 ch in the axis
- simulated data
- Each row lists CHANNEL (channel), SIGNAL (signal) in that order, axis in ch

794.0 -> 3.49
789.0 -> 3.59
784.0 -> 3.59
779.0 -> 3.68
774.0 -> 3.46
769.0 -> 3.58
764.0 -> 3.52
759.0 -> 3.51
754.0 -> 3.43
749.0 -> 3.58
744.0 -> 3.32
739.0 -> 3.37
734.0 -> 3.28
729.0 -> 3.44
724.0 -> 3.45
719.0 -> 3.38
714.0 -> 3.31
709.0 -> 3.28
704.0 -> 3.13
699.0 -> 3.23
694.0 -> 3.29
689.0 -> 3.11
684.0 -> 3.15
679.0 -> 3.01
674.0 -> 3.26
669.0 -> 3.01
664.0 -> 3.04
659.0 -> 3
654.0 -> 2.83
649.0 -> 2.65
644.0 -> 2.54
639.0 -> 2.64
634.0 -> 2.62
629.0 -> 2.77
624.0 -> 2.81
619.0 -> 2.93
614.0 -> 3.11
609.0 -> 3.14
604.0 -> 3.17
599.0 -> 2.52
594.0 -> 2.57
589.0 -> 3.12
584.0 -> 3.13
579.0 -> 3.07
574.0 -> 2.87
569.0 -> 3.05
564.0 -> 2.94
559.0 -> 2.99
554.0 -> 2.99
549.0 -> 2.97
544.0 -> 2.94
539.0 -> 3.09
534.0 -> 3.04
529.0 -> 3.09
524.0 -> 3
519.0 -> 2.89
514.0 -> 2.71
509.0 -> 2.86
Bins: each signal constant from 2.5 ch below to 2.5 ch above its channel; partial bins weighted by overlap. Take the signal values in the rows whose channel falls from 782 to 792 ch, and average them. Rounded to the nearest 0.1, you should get 3.6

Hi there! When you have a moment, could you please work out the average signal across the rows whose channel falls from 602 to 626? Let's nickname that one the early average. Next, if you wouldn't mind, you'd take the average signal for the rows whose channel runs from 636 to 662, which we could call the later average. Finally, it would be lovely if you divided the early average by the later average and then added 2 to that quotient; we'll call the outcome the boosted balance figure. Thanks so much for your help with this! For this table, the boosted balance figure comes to 3.11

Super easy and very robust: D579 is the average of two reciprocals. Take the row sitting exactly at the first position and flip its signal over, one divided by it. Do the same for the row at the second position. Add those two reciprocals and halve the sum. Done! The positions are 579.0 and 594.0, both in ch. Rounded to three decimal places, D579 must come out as 0.357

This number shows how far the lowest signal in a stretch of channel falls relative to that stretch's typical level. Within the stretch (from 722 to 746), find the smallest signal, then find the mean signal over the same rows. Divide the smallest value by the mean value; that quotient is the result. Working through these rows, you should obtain 0.973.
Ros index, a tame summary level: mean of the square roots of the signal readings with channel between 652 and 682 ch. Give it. 1.74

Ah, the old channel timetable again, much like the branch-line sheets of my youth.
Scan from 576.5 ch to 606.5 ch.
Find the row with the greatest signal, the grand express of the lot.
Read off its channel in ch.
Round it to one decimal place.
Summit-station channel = 604.0 ch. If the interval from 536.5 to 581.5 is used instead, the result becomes 539.0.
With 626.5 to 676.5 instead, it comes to 674.0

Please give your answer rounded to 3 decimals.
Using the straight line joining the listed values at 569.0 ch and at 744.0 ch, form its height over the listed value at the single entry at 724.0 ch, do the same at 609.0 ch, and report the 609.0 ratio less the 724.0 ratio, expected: 0.038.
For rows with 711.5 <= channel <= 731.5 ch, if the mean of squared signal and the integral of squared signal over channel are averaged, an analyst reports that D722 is 121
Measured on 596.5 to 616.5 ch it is 94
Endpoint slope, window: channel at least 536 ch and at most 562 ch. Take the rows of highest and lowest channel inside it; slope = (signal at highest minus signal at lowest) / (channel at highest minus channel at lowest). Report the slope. -0.0050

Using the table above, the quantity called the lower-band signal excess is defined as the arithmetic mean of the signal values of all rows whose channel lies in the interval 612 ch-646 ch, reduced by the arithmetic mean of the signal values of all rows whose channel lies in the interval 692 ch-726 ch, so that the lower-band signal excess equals -0.5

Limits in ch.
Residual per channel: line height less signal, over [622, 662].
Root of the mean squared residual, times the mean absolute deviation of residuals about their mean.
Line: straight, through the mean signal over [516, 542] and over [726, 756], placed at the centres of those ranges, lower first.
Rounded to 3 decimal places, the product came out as 0.061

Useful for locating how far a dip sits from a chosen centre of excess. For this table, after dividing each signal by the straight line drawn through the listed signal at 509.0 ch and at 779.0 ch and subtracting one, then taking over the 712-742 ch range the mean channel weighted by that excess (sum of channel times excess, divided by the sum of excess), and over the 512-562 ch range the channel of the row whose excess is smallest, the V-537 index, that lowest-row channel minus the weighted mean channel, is -213.9 ch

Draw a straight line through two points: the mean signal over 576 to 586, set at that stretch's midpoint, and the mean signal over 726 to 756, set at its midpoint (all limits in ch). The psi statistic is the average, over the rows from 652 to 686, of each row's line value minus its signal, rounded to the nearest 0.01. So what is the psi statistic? 0.22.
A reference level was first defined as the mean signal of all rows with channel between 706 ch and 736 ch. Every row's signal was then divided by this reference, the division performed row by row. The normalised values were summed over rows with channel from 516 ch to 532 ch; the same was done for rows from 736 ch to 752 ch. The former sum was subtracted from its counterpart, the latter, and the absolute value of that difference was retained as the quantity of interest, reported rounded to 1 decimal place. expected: 0.4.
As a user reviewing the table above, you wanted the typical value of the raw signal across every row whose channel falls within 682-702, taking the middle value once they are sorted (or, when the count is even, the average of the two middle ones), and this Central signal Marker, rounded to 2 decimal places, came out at 3.19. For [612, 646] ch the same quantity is 2.77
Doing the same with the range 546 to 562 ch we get 2.99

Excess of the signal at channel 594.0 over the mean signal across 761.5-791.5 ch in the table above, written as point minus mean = -1.0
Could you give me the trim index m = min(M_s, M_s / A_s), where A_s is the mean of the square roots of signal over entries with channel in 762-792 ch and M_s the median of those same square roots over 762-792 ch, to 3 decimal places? 1.002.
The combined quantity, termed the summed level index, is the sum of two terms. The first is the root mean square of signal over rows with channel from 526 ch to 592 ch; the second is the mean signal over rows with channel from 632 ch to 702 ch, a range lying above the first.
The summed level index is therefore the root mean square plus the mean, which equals 5.98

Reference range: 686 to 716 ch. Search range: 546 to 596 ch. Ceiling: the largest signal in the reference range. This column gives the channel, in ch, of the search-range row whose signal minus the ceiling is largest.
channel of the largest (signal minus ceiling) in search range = 584.0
